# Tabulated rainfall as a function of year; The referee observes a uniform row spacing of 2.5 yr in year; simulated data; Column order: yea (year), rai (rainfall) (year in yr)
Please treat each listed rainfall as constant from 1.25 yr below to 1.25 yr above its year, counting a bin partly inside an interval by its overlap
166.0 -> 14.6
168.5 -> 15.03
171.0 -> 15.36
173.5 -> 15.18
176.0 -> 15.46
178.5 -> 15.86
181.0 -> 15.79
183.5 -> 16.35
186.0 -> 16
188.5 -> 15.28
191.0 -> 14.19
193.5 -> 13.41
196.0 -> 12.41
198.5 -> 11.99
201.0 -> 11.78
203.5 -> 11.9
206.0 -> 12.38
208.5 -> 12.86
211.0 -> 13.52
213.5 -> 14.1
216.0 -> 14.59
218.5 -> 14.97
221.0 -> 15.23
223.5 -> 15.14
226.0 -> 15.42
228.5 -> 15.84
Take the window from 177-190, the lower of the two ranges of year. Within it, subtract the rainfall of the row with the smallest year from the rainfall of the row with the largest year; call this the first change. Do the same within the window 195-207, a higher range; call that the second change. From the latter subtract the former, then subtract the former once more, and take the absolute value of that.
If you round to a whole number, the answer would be 1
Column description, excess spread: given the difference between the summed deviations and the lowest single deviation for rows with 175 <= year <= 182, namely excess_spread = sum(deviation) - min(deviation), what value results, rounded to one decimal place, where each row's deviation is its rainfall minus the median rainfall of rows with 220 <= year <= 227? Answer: 1.2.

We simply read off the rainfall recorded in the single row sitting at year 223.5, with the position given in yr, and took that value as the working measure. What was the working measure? 15.14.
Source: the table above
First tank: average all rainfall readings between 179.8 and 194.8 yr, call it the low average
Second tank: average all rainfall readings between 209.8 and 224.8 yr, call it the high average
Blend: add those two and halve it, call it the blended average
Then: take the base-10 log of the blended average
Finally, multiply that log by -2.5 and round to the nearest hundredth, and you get -2.93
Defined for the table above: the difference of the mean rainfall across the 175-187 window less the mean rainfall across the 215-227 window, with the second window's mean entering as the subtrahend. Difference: 1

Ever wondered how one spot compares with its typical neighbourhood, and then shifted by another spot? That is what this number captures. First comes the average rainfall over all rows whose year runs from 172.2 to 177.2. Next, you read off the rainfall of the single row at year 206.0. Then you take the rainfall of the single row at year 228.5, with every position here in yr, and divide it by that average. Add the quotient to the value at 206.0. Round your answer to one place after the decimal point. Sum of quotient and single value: 13.4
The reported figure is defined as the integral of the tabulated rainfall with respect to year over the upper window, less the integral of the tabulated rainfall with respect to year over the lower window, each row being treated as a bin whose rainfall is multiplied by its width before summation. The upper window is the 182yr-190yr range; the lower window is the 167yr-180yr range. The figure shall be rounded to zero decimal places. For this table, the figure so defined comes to -73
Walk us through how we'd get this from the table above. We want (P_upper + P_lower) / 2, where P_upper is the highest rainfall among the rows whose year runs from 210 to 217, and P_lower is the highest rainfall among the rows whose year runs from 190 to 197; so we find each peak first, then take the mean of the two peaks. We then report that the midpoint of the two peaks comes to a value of 14.4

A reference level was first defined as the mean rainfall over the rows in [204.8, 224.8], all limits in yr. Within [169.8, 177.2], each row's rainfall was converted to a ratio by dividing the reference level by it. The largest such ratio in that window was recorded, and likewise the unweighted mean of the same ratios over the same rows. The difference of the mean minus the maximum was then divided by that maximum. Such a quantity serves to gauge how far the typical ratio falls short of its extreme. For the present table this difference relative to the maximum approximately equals -0.010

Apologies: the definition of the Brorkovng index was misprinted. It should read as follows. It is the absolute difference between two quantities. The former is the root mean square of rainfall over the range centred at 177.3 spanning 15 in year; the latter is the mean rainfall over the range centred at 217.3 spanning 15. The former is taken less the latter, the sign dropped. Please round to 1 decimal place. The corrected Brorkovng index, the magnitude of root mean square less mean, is 1.1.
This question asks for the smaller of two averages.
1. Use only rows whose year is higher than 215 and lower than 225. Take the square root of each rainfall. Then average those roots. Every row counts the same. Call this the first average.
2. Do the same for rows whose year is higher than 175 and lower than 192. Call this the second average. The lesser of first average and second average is 3.87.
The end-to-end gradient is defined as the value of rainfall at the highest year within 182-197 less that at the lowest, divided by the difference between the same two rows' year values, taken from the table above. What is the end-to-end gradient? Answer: -0.315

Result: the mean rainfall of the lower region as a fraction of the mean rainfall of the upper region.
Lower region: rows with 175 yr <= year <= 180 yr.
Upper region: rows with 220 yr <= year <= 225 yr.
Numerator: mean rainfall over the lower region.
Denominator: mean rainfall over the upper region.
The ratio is 1.03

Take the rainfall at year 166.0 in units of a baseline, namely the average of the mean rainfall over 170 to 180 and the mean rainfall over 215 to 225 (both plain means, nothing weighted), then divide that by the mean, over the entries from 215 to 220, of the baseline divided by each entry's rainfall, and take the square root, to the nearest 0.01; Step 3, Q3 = 0.96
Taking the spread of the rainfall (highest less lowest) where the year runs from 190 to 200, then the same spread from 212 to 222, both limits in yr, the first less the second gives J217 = 1.1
